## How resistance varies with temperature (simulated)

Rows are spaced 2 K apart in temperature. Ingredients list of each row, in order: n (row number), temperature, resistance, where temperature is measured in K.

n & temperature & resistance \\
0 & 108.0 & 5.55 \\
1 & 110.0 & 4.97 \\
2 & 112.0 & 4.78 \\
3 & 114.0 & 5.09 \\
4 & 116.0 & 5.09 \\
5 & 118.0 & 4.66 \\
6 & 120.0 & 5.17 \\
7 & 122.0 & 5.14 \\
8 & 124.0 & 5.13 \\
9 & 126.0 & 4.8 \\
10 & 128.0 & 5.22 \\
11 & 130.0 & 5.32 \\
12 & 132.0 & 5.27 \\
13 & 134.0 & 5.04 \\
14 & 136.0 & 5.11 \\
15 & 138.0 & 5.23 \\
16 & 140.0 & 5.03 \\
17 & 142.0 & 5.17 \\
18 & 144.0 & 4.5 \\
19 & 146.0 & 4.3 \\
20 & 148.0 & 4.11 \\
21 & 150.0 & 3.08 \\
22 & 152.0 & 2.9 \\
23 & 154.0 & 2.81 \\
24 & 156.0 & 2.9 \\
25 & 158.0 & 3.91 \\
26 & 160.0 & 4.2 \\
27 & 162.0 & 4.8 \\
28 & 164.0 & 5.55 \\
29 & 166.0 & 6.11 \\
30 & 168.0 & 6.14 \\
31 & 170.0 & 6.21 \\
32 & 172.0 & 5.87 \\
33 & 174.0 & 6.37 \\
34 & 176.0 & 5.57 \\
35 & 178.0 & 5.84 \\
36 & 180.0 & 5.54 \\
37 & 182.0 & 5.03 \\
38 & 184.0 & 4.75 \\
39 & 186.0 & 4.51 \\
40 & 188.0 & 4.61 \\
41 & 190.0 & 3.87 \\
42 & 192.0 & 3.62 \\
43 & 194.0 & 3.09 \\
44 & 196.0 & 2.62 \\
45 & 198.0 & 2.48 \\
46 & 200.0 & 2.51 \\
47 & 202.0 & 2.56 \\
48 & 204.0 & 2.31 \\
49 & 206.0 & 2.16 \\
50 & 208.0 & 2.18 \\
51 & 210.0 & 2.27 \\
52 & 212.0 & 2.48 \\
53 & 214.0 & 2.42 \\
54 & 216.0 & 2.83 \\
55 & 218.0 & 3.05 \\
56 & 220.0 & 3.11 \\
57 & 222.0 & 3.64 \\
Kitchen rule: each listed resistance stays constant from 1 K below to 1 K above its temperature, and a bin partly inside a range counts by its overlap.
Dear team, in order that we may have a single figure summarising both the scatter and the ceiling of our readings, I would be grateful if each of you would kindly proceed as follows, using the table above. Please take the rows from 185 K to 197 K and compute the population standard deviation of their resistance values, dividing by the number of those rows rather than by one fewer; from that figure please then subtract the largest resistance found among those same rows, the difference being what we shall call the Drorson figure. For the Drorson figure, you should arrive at -3.9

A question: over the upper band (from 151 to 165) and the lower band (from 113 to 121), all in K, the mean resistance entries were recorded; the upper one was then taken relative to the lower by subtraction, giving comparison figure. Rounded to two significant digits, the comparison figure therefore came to -1.1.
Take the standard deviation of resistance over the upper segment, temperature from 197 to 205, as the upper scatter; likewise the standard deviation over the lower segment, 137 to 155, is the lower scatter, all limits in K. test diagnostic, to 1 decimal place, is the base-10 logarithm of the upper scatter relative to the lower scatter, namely -1.0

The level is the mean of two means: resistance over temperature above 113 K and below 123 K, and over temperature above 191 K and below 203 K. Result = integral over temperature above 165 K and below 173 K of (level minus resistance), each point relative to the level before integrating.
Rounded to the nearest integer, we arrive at -17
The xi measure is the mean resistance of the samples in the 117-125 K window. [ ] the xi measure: 5.0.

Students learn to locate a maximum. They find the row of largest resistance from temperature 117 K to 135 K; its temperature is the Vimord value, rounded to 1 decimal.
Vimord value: 130.0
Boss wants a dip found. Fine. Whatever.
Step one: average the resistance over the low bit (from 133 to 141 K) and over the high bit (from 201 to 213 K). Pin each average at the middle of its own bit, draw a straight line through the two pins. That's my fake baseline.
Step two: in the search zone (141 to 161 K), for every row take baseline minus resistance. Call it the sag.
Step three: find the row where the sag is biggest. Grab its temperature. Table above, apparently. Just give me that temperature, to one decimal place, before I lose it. 154.0 K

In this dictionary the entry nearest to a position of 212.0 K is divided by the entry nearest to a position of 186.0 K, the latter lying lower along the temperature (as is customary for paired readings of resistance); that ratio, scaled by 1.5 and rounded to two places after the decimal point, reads 0.82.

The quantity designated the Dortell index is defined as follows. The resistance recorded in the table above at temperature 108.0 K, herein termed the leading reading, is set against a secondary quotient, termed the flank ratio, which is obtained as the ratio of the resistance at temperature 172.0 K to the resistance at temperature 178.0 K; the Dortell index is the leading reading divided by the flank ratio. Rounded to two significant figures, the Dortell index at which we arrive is 5.5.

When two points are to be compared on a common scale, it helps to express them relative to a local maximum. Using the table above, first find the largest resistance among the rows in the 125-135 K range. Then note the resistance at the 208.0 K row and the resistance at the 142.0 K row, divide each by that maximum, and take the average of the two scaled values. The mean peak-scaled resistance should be 0.69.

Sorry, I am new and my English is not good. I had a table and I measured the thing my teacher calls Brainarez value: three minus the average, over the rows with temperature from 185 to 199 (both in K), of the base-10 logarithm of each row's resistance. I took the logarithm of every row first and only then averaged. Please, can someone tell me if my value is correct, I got 2.46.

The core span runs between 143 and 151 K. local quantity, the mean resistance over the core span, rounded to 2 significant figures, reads 4.0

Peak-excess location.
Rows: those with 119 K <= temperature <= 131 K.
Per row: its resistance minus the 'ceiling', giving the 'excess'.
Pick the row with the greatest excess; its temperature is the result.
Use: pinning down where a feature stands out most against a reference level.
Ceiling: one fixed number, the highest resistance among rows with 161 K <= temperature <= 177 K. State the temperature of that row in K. 130.0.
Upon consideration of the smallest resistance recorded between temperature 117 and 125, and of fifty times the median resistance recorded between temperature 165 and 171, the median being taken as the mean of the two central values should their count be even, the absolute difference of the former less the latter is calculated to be 302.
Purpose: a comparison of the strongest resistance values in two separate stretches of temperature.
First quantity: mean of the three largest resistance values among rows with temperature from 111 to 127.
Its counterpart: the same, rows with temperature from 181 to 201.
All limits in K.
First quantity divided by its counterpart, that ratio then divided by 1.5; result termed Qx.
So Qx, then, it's 0.7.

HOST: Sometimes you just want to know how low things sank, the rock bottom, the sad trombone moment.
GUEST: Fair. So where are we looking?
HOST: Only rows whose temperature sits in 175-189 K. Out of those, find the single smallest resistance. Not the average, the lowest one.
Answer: 4.51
